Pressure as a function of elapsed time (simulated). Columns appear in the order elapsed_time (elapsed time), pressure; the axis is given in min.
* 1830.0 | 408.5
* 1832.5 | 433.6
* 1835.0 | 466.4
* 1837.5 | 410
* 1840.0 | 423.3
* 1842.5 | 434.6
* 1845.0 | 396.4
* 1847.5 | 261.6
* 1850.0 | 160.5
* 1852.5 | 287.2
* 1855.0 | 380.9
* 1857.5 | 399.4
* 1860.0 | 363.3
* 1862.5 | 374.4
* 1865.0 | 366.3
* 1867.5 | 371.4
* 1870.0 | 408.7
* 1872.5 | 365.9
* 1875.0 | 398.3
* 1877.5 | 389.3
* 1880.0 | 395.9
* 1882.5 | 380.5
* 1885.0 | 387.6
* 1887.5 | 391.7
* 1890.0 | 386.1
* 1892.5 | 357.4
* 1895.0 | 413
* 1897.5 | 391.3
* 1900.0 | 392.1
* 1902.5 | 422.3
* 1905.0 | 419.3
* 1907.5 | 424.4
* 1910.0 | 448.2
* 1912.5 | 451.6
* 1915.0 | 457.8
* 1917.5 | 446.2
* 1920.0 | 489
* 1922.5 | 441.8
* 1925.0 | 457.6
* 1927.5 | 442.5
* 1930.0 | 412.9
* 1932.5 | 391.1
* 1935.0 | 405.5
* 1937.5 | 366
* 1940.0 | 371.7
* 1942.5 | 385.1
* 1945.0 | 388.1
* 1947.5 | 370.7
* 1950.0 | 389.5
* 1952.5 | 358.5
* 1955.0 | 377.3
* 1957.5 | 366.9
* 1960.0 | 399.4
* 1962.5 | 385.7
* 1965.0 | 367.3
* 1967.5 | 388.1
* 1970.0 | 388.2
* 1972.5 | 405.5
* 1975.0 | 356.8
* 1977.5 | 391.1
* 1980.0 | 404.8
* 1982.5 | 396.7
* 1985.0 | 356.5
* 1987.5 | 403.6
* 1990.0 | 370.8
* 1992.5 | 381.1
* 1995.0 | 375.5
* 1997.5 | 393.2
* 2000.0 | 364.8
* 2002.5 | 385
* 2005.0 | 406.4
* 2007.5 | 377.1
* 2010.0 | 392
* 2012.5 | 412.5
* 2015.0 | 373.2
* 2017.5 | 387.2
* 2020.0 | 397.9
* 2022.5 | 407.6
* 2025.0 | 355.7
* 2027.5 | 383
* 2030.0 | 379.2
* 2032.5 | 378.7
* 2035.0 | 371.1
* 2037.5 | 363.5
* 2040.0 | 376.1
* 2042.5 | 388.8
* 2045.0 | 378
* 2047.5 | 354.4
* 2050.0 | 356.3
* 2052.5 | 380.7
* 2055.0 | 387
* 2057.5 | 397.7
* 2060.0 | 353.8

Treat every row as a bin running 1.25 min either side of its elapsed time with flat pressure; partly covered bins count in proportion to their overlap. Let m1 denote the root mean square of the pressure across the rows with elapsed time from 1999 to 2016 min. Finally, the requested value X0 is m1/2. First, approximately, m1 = 388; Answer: 194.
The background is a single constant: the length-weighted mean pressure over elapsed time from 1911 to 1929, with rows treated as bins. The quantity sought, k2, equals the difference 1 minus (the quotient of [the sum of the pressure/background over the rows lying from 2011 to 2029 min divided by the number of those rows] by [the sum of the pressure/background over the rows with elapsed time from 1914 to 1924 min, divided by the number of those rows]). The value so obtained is 0.15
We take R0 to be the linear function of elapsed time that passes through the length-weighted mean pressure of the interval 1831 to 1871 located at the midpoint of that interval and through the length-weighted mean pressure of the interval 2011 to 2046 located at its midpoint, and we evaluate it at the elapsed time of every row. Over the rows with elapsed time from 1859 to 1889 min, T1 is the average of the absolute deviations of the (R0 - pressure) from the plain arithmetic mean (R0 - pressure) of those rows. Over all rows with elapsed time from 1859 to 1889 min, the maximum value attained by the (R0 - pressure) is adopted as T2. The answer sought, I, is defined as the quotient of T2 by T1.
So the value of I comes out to 0.7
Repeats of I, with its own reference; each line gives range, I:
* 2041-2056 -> 2.3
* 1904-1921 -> -2.9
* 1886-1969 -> 0.7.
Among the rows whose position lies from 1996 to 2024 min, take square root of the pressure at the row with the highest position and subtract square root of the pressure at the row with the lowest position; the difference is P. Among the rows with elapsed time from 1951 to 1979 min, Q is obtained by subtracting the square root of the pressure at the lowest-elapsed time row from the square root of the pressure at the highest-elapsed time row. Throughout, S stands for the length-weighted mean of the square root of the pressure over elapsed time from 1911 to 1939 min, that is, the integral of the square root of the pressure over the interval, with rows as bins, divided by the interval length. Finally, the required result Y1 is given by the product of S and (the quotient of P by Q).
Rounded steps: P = 0.36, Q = 0.8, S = 20.8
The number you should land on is 9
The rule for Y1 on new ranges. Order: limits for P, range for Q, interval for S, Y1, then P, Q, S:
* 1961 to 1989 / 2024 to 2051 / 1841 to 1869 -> 524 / 0.45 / 0.0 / 18.5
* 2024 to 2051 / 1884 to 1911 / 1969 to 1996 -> 0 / 0.02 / 1.5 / 19.6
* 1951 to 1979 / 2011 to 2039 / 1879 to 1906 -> -13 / 0.84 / -1.2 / 19.8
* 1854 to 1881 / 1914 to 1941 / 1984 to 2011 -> -4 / 0.38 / -2.1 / 19.6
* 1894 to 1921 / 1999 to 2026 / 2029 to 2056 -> -144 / 1.79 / -0.2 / 19.3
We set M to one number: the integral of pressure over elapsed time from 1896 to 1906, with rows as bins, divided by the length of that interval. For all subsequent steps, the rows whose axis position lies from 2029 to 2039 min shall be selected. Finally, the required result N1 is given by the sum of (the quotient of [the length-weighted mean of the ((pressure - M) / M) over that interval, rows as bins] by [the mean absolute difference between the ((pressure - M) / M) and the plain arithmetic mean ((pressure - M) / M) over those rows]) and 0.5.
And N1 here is -5.2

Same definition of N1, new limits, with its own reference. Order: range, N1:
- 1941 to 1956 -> -2.5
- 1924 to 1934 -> 1.3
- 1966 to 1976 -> -1.0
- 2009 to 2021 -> -0.8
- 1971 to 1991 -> -0.6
